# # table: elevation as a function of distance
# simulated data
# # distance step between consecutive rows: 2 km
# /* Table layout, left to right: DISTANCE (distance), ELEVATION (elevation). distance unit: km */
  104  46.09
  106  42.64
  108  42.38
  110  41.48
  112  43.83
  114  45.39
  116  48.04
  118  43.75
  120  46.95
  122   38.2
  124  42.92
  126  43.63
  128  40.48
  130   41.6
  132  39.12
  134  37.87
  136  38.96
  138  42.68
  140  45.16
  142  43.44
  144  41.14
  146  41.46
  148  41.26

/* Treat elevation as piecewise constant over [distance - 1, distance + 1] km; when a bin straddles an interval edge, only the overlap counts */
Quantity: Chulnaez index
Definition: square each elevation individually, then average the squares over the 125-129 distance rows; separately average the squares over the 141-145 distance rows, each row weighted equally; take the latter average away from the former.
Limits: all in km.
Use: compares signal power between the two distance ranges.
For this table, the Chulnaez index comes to -19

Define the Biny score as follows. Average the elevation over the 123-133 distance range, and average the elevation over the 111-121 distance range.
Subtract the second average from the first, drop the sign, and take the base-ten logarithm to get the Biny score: 0.61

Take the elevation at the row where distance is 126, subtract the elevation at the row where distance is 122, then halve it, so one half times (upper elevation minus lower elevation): 3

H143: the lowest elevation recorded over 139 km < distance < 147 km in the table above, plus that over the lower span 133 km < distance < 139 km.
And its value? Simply 79.0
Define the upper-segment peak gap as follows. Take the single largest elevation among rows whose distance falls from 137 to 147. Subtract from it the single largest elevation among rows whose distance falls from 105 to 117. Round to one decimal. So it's -2.9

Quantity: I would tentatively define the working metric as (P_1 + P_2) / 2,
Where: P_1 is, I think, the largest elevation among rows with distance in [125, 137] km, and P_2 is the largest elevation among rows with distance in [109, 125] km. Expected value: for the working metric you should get 45.8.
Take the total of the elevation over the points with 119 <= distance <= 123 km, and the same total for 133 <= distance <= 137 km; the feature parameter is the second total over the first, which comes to 0.902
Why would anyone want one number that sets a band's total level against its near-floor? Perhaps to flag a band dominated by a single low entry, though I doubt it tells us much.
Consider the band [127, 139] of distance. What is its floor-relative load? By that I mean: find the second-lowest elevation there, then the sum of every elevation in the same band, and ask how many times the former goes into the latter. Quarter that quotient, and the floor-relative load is 1.545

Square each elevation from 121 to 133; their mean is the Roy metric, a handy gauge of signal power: 1684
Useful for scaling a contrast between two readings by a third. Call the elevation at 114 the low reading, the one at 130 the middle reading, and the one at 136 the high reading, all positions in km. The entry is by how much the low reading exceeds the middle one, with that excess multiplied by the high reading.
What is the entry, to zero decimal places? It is 148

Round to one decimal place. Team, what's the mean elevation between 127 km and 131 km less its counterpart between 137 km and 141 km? -2.9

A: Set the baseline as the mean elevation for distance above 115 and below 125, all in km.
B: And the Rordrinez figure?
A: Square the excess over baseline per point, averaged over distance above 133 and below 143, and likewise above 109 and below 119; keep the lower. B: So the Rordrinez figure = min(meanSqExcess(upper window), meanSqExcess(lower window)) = 5.0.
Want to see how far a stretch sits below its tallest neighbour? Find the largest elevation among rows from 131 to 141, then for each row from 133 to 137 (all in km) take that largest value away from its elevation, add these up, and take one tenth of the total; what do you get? -1.3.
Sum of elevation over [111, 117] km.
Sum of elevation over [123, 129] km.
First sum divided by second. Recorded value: 1.08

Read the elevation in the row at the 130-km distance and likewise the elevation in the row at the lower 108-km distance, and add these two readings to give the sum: 84.0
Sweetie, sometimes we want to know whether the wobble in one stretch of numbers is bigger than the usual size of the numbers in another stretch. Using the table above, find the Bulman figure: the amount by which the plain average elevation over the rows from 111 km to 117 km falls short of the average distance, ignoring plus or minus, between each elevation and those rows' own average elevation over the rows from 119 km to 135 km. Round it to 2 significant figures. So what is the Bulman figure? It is -43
